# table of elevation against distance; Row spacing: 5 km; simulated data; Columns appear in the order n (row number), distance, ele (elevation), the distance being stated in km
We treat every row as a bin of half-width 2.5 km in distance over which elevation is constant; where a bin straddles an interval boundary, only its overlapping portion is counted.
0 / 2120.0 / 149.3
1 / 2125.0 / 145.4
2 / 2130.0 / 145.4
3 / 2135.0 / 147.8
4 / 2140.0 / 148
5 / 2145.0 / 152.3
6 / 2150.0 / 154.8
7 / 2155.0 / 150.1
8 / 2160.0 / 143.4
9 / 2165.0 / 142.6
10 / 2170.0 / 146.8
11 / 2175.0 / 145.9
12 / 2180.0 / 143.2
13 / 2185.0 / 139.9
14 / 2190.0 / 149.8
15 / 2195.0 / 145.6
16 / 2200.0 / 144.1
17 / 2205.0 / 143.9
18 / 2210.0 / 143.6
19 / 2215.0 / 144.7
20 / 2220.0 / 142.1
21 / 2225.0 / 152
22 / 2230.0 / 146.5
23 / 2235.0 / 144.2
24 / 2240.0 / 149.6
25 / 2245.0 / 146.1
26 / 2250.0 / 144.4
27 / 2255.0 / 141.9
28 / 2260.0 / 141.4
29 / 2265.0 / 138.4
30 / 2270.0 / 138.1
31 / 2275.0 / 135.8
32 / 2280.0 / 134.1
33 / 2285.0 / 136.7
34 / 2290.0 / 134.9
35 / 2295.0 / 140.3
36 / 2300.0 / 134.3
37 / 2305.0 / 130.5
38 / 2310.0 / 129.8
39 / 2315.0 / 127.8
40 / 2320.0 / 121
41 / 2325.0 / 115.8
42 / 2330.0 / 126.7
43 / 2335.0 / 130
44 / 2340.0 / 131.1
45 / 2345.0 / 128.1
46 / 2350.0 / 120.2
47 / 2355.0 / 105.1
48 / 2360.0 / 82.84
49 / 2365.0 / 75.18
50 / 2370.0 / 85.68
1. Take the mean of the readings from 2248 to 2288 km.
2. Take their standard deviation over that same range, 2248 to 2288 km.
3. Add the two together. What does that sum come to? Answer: 142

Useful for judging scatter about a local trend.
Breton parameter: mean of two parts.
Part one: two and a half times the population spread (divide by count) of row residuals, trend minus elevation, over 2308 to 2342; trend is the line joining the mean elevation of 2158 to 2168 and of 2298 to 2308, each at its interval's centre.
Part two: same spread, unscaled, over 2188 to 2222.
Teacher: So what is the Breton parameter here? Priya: 7.6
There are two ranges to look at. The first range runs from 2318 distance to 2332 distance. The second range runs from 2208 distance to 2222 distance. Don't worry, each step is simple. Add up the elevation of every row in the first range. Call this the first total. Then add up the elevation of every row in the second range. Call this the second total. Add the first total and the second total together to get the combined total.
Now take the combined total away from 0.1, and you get -794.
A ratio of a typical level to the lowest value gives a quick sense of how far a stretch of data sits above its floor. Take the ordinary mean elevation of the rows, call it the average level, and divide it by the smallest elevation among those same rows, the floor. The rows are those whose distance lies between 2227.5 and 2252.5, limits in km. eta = 1.01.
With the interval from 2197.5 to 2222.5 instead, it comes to 1.01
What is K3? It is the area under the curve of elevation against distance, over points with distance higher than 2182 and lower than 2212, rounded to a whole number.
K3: 4334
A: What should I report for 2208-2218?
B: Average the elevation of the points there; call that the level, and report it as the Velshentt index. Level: 144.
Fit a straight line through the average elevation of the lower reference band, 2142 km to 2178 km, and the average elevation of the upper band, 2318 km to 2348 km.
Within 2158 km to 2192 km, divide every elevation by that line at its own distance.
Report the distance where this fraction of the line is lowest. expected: 2185.0 km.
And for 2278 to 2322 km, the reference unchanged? 2320.0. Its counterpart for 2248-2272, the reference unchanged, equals 2265.0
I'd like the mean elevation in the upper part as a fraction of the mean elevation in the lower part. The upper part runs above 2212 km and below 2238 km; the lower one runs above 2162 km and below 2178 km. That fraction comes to 1.01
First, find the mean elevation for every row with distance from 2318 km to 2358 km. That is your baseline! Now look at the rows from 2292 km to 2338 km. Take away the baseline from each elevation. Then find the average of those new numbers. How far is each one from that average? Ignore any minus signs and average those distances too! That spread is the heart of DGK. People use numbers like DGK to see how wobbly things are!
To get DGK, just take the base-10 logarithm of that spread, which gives 0.7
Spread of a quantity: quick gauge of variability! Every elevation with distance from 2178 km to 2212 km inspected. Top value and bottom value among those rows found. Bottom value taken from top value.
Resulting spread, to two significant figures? 9.9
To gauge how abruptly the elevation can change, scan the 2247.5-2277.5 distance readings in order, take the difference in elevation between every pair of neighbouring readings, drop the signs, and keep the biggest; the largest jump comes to 3.0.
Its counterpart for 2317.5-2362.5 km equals 22.3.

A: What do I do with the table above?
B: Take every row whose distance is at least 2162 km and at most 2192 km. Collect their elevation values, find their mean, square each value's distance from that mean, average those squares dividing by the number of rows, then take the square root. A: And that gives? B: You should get 3.20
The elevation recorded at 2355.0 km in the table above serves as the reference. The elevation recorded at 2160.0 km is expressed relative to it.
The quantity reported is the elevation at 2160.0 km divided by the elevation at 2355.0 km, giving 1.4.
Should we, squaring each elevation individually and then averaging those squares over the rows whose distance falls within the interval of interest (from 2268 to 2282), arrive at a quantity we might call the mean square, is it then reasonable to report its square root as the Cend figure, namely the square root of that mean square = 136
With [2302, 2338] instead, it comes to 126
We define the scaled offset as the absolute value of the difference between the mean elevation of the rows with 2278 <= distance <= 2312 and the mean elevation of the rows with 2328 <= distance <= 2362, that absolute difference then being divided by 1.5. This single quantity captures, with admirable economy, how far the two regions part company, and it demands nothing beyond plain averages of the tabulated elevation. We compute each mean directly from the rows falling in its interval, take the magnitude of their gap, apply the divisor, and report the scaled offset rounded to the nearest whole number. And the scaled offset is 11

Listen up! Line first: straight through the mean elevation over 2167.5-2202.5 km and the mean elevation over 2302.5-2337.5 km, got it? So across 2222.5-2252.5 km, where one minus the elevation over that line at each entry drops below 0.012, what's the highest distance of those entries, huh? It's 2250.0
